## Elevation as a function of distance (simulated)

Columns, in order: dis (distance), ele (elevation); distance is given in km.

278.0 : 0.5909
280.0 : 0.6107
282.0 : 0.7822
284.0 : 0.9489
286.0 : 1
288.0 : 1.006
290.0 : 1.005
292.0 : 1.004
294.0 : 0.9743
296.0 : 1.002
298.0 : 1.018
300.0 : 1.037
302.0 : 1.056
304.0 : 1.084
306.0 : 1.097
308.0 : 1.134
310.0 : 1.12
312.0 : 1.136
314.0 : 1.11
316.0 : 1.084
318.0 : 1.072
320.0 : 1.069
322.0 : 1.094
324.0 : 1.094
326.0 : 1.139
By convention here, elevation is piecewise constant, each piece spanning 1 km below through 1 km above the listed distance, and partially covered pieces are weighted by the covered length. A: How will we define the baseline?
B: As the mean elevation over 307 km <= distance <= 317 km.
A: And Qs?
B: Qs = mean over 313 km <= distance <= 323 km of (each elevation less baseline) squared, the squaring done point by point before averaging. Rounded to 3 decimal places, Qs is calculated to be 0.001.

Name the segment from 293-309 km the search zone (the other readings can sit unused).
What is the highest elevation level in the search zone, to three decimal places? 1.134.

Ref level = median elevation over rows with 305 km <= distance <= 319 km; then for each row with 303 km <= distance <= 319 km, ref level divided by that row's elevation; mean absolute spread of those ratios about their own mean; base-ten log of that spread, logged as -1.73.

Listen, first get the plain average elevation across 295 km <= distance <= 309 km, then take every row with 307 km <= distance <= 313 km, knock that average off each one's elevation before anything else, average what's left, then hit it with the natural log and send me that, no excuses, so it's -2.7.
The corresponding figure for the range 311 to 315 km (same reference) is -2.8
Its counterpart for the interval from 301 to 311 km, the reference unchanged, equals -3.3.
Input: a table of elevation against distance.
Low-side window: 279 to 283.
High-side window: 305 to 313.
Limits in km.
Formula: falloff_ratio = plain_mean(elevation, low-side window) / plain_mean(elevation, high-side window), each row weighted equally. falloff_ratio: 0.62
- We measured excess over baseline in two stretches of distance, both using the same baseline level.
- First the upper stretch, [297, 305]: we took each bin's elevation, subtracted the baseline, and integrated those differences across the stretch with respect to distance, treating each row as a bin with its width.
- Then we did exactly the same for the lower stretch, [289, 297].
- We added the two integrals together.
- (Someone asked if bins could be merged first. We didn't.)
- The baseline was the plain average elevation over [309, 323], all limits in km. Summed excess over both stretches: -1.2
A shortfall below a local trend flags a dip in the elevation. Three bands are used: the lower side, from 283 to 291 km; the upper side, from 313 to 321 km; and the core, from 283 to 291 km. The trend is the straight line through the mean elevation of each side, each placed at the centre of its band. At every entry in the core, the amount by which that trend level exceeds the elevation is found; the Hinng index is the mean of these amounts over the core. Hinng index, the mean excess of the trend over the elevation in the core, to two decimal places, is 0.00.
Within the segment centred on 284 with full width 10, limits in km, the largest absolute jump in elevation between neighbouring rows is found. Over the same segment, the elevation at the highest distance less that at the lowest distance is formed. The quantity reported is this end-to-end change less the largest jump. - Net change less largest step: 0.22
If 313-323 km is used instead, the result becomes -0.04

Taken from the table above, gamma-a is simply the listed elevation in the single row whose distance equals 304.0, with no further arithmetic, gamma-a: 1.084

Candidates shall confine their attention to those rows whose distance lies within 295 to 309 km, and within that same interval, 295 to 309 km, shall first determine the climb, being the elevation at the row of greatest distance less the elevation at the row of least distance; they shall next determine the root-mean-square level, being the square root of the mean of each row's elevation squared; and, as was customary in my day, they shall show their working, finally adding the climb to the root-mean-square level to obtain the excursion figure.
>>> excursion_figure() 1.19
